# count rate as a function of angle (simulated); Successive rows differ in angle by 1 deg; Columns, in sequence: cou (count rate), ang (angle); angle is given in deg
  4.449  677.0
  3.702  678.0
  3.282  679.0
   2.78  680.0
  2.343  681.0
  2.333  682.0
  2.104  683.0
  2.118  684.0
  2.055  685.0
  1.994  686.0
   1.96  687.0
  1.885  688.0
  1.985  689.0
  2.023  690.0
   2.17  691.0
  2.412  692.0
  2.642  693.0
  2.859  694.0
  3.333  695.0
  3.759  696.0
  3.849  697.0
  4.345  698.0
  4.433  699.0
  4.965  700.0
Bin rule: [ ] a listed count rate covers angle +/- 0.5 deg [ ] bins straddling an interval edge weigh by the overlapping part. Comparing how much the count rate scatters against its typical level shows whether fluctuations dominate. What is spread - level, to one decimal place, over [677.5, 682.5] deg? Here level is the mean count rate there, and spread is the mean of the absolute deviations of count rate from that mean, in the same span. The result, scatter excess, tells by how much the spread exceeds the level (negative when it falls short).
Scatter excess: -2.4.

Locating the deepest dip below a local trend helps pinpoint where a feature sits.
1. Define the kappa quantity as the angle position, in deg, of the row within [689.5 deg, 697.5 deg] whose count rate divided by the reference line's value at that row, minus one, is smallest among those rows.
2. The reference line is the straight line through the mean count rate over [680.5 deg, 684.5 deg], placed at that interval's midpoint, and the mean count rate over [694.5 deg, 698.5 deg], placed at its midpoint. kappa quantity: 690.0 deg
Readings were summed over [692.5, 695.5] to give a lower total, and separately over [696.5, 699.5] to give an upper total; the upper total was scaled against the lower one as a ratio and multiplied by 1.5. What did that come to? 2.14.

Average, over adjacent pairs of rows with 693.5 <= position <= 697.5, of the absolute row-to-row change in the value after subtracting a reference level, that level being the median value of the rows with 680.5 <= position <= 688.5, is 0.33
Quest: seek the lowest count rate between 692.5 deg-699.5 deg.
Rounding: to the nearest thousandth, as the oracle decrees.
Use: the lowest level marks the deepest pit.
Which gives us 2.642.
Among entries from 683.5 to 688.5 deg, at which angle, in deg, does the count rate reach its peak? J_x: 684.0 deg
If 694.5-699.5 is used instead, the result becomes 699.0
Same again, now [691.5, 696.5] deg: 696.0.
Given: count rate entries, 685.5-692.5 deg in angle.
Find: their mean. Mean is 2.06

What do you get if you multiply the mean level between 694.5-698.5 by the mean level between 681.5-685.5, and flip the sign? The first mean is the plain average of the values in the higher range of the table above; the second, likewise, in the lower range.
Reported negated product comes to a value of -8.2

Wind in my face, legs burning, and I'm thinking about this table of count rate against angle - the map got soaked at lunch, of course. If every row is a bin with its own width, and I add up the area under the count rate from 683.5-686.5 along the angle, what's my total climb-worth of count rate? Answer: 6.2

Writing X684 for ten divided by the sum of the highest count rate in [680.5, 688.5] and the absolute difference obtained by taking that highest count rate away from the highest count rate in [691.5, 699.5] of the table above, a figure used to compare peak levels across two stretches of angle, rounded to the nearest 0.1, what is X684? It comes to 2.3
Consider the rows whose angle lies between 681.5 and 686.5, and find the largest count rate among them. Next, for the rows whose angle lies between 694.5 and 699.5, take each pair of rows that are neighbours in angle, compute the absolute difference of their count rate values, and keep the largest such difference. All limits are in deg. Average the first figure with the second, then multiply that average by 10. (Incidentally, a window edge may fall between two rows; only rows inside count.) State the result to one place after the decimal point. 14.1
